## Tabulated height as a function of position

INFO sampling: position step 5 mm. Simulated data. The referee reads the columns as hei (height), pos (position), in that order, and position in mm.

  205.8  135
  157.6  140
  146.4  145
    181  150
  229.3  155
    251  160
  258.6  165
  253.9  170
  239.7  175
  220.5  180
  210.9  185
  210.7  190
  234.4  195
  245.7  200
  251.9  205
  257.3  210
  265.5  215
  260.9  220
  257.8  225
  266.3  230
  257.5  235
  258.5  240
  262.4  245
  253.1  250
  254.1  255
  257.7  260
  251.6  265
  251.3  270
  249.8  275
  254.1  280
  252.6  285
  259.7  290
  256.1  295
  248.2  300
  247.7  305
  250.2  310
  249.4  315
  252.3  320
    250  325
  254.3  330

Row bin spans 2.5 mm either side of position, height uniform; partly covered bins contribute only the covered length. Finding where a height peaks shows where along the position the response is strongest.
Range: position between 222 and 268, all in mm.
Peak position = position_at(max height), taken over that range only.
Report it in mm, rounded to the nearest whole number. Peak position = 230 mm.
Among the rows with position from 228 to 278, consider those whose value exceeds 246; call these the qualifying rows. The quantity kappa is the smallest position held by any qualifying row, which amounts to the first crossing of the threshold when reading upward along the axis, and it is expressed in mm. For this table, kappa 230 mm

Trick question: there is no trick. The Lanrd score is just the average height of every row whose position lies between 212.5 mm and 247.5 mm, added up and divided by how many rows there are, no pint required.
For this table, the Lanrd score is 261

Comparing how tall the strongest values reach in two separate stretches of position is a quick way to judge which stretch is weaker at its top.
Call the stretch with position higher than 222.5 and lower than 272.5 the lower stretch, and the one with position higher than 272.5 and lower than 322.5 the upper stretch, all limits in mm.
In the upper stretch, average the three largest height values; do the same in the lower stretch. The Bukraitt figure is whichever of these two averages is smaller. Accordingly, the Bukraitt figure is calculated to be 257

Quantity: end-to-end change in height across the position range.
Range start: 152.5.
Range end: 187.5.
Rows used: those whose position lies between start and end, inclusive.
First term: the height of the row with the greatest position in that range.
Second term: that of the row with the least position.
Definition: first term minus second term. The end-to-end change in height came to -18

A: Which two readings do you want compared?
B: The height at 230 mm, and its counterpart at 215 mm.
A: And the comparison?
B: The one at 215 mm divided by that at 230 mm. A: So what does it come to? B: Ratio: 1.00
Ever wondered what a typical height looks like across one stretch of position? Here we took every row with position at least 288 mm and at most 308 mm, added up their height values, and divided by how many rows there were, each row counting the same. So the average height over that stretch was 253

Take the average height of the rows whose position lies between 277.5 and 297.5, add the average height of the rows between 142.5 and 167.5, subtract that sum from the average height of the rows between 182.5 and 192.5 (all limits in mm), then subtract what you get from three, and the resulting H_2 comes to 261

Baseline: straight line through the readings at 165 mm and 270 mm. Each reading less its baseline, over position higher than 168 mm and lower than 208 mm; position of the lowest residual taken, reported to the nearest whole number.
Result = 185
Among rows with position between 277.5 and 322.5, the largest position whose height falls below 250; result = 315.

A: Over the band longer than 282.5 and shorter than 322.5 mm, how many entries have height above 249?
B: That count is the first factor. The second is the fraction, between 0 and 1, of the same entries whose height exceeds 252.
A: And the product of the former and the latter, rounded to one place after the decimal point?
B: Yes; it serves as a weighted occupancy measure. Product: 3.0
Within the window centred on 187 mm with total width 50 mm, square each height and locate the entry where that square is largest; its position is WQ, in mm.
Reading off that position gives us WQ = 165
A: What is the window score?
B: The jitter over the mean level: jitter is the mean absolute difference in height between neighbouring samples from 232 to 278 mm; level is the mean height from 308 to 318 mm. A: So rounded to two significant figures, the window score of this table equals 0.013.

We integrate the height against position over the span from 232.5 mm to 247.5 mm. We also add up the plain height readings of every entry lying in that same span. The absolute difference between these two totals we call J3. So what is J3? 3114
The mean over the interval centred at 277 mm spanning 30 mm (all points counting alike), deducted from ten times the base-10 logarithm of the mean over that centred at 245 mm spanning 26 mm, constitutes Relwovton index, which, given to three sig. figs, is -229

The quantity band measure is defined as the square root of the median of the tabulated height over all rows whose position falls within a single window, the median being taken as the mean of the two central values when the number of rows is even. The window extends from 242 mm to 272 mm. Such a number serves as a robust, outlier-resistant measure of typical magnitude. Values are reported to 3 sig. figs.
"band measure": 15.9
